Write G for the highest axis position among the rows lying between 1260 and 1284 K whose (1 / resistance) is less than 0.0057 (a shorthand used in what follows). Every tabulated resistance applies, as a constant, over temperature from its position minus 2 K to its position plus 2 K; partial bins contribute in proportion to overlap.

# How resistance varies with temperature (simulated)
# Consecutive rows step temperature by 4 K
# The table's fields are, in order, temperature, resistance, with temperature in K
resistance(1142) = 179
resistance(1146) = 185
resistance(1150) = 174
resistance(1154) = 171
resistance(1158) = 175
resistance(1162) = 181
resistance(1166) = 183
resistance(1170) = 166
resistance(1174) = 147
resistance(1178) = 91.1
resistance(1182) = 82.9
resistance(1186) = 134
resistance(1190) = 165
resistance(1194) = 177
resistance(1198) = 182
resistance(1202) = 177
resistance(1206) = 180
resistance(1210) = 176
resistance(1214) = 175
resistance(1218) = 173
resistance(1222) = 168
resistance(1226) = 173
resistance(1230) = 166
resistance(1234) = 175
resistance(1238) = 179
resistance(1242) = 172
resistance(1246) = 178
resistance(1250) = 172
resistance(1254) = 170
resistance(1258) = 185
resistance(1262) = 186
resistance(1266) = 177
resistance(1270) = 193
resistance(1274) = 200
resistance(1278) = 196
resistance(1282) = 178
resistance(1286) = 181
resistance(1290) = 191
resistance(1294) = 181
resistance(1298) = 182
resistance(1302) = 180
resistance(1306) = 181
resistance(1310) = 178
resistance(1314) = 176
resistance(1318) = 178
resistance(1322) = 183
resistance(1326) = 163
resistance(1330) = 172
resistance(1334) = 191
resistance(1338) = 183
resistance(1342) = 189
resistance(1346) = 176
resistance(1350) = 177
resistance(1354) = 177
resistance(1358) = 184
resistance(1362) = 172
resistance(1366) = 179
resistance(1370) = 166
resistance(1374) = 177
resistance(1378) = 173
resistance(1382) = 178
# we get 1282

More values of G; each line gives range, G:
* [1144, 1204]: 1202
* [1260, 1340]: 1338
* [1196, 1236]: 1210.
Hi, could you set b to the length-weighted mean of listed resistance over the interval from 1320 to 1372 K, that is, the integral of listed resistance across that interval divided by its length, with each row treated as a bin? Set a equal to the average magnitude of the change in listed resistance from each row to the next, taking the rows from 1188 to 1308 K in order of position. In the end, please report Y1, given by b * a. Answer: 1104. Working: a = 6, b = 178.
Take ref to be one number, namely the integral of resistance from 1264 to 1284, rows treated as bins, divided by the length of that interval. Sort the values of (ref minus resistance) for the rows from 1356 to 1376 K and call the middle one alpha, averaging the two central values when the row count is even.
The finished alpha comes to 11.8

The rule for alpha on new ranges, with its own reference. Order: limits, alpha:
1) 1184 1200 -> 17.8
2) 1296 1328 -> 9.8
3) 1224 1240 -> 14.8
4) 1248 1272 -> 7.8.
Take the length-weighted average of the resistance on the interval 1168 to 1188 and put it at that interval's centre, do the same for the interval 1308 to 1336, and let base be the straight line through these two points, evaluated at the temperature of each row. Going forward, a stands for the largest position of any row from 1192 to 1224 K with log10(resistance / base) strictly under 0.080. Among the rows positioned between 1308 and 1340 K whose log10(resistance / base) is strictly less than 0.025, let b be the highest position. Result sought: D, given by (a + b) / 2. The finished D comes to 1280 K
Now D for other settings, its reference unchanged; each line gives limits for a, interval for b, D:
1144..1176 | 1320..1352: 1262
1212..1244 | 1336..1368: 1304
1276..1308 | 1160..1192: 1246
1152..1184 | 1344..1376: 1278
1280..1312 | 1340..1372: 1340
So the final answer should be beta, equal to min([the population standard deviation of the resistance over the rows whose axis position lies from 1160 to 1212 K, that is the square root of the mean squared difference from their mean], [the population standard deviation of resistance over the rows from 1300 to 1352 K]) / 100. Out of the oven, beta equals 0.069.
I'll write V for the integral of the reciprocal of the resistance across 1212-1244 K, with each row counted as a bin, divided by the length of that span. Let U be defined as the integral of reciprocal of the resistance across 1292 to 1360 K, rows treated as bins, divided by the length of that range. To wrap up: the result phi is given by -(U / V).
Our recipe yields -0.96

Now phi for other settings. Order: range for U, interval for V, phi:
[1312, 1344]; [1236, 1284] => -1.02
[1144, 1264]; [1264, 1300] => -1.15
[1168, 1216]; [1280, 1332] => -1.24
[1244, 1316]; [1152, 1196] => -0.78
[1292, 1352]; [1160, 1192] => -0.74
